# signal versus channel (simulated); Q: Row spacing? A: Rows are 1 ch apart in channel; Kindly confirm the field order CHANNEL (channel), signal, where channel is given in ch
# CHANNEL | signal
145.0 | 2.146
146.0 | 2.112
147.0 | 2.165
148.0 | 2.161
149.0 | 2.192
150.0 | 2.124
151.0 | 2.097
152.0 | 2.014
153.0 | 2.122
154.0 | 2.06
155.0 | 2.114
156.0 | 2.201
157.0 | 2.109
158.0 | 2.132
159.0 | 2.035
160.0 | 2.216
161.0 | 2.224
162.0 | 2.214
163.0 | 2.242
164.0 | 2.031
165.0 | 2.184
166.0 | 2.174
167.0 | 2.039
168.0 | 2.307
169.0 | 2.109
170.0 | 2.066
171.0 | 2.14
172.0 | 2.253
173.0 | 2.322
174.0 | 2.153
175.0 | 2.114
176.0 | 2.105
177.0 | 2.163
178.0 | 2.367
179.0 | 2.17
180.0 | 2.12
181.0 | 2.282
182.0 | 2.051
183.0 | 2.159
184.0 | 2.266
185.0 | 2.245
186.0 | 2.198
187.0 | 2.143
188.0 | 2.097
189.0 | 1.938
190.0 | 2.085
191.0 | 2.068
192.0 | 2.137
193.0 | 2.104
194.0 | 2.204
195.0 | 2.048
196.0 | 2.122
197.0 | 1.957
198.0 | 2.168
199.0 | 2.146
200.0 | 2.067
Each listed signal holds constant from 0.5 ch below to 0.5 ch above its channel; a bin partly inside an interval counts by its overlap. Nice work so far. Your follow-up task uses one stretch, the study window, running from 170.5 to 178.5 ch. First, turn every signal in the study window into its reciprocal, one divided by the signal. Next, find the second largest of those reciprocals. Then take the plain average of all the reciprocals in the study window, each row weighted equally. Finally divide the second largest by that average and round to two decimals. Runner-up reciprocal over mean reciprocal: 1.04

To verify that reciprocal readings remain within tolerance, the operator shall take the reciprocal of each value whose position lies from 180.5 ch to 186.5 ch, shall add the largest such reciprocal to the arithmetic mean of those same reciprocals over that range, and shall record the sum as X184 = 0.94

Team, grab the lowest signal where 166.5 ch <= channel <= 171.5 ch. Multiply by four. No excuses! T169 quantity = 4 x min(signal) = 8.16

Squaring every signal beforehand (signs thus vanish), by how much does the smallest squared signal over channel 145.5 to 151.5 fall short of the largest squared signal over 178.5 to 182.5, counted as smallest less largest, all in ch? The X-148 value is -0.81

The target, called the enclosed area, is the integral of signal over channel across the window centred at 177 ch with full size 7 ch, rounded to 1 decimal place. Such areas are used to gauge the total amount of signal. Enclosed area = 15.2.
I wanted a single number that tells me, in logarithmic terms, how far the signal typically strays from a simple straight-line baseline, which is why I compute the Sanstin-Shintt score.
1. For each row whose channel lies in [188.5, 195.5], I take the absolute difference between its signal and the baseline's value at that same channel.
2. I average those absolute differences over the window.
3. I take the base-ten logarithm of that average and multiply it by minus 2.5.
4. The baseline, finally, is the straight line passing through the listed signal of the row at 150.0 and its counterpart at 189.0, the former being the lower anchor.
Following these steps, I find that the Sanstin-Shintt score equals 1.99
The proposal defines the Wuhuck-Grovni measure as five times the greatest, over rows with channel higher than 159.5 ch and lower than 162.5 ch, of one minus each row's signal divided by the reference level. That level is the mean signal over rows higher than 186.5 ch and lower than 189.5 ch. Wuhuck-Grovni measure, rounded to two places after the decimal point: -0.38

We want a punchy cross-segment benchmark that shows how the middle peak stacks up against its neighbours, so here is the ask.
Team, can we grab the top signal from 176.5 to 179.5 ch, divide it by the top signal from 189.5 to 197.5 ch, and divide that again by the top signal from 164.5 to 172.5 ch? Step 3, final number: 0.466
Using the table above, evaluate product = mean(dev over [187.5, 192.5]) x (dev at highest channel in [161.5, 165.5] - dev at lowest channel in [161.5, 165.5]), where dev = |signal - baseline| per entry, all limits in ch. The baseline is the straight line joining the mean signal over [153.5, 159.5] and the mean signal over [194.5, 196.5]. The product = -0.0013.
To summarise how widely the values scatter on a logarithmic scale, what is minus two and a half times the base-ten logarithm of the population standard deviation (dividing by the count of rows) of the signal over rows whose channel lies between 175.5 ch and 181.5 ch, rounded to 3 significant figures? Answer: 2.57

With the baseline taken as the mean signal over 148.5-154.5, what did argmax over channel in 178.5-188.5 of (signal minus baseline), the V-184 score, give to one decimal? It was 181.0 ch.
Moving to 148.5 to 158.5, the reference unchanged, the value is 156.0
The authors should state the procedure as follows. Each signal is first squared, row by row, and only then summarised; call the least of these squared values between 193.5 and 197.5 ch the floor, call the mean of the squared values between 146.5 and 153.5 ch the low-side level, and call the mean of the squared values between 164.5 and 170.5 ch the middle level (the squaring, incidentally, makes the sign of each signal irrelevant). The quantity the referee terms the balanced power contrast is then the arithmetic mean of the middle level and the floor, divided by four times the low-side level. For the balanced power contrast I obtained 0.234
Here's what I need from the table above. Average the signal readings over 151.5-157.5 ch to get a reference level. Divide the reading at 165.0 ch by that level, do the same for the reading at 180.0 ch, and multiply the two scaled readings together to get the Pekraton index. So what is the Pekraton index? 1.05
